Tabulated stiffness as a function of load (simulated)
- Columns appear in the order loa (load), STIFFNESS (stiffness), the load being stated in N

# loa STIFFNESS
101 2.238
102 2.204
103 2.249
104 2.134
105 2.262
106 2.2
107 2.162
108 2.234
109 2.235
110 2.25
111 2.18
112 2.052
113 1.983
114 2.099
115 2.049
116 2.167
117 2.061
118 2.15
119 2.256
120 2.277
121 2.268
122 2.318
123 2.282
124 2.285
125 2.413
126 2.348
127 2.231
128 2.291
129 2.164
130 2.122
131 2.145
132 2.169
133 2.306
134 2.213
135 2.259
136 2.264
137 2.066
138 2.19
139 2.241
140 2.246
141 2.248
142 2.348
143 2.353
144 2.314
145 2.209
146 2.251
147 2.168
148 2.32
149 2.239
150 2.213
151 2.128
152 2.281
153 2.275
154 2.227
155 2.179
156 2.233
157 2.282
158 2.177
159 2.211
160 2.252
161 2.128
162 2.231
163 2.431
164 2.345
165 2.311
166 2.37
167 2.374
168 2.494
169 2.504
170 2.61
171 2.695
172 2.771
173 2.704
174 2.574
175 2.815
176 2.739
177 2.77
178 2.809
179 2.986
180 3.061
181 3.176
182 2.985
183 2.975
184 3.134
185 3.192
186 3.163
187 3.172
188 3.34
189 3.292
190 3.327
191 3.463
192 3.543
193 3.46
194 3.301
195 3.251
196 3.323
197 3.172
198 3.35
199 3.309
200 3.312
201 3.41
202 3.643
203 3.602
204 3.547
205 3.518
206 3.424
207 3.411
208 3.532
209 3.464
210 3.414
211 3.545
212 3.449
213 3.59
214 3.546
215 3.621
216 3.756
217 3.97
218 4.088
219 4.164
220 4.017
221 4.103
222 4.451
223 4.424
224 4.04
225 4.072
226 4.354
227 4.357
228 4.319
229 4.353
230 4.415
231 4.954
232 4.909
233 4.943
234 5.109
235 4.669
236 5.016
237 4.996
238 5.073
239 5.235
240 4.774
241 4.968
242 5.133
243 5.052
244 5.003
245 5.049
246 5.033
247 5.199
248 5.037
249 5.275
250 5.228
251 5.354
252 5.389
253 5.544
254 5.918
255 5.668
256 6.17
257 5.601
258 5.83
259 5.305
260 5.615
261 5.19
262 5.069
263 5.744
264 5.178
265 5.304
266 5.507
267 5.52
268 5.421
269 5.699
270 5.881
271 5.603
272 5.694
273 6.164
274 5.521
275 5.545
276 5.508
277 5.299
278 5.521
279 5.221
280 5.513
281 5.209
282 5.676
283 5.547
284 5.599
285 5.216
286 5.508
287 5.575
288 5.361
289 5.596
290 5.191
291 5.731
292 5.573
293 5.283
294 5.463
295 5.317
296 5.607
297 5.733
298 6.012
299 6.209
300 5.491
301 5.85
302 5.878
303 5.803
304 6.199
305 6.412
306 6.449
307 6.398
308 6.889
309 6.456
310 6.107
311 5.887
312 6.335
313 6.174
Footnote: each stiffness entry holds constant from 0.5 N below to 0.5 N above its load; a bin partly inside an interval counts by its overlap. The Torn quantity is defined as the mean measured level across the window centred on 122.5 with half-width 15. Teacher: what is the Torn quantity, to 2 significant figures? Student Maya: 2.2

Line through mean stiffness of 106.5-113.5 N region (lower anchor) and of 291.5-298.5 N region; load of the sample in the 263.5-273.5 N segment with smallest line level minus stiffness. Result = 273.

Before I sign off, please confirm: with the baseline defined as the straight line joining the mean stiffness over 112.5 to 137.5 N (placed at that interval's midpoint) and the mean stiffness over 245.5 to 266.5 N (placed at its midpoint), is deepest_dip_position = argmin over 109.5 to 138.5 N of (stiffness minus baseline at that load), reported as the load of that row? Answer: 137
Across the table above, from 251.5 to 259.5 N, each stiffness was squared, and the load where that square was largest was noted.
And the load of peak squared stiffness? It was 256 N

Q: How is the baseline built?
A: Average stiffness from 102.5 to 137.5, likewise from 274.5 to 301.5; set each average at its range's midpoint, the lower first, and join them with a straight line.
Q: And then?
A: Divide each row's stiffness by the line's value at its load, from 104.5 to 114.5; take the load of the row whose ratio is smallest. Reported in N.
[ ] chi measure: 113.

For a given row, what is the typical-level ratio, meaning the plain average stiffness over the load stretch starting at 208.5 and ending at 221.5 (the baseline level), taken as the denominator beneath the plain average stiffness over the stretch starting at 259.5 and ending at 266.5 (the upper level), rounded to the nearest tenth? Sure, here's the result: 1.4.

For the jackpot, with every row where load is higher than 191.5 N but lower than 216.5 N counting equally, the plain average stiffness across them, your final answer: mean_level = 3.5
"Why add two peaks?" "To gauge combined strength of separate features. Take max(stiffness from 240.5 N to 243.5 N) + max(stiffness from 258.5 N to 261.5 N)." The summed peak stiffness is 11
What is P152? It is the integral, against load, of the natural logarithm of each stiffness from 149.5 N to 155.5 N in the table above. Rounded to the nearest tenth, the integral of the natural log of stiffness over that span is 4.8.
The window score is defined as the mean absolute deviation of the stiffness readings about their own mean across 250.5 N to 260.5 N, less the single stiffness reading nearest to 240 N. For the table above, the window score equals -4.6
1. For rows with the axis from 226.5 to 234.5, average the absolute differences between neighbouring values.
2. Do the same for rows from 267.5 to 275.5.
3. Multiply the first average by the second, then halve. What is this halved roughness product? 0.0184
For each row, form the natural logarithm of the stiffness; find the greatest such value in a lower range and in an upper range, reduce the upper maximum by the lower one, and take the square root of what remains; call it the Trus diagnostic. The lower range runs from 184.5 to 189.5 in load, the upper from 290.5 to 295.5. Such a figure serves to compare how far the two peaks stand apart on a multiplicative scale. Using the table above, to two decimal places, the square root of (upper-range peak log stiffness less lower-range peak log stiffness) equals 0.73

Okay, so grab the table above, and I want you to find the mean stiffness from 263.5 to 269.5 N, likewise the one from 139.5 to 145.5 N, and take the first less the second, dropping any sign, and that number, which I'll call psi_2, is 3.2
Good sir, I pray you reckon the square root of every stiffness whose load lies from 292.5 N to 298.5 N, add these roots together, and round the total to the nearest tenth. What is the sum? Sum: 14.2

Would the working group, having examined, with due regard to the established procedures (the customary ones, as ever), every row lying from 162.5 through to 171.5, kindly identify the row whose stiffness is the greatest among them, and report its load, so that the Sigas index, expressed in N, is 171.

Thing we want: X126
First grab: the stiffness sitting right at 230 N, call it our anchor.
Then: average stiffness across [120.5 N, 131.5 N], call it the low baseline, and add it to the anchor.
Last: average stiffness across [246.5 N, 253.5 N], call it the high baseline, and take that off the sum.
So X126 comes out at 1.4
